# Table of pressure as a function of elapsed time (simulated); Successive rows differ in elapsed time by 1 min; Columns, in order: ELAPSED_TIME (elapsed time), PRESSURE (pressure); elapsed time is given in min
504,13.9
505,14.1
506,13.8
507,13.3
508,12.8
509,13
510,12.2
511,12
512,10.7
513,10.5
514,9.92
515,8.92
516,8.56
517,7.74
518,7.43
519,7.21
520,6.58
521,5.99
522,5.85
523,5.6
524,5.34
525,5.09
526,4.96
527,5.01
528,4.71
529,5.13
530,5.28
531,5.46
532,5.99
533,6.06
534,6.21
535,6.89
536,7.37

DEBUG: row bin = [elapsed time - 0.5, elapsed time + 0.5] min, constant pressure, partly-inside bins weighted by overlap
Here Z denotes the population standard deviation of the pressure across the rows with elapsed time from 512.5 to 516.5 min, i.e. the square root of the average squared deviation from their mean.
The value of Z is 0.8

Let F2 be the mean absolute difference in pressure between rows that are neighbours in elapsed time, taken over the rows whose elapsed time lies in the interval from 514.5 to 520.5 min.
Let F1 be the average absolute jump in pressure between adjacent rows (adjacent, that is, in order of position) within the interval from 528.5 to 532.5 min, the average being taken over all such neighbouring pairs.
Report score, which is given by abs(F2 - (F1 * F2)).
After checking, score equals 0.33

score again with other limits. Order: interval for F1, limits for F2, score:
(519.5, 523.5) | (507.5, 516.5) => 0.39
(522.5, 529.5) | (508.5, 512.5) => 0.59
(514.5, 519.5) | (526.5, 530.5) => 0.17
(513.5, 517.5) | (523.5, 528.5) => 0.05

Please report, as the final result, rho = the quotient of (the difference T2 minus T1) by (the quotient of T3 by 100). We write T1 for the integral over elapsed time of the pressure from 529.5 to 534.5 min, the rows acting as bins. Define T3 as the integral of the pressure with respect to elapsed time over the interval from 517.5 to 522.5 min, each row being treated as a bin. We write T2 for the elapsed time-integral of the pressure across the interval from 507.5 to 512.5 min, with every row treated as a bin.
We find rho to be 96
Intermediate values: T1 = 29.0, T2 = 61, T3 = 33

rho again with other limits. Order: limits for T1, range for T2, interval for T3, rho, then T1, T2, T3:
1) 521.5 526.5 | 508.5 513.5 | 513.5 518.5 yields 74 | 26.8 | 58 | 43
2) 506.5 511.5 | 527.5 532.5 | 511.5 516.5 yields -76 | 63.3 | 27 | 49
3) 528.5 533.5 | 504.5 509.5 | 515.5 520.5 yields 104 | 27.9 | 67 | 38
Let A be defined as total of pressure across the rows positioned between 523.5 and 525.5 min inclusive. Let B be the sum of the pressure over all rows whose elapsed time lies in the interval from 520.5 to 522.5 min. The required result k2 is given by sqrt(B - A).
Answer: 1.2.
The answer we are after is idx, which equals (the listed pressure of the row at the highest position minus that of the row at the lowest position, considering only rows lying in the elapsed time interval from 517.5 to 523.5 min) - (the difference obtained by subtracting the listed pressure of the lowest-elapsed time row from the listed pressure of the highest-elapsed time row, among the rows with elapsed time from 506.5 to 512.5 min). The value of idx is 0.8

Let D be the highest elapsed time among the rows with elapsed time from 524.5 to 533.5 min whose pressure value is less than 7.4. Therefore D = 533 min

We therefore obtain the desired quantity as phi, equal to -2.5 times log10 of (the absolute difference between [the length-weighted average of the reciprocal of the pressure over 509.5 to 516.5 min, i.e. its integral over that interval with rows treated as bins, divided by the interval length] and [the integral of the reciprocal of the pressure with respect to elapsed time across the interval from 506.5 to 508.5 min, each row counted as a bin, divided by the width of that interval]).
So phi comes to 4.2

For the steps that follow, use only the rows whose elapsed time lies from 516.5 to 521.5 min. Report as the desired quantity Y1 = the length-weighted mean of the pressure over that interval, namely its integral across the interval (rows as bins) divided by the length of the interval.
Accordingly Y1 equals 7.0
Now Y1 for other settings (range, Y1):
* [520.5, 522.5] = 5.9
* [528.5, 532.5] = 5.5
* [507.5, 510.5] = 12.7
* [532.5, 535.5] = 6.4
